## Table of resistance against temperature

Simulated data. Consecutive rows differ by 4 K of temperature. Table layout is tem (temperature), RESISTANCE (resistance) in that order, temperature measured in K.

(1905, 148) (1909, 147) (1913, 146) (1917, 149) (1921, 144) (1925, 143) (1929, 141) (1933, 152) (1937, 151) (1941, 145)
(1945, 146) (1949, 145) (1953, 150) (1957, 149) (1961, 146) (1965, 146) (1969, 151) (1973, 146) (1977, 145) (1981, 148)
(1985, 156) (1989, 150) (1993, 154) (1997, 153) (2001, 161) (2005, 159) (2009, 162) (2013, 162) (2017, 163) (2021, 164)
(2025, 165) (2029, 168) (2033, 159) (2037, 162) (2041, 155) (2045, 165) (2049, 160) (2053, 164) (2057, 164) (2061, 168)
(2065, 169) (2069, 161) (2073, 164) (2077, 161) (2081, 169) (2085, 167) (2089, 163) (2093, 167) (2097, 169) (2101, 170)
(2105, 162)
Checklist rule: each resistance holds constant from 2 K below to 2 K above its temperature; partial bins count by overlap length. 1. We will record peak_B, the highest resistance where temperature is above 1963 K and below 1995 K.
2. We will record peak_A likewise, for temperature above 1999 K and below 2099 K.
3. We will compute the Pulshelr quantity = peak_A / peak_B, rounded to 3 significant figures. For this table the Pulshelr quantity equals 1.08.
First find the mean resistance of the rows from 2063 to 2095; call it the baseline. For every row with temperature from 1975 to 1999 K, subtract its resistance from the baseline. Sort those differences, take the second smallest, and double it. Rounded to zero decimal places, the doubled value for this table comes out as 22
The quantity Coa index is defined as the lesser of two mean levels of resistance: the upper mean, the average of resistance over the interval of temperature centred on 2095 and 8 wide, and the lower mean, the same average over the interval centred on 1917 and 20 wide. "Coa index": 146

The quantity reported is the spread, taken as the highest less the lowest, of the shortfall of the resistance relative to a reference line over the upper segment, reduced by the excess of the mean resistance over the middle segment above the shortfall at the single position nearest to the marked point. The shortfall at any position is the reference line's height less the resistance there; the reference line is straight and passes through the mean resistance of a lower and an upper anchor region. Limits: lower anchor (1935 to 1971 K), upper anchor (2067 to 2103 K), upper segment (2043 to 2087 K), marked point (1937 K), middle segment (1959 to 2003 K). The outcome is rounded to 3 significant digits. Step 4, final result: -146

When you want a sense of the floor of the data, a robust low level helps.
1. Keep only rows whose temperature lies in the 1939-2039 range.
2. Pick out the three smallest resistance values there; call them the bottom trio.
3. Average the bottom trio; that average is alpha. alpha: 145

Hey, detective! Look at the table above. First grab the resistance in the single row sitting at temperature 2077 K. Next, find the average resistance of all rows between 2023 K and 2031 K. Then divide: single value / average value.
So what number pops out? 0.97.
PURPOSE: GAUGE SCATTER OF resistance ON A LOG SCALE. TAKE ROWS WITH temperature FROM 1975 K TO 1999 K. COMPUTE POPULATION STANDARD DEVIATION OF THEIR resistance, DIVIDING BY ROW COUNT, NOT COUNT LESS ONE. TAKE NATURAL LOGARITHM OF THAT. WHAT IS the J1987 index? 1.32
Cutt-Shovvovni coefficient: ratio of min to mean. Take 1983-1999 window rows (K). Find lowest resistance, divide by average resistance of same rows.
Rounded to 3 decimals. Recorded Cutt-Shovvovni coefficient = 0.979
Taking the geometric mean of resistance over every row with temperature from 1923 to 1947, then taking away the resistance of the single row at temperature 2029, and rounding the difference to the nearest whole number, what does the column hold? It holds -22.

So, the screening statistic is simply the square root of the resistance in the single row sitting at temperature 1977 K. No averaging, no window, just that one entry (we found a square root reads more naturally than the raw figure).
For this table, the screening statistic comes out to 12.0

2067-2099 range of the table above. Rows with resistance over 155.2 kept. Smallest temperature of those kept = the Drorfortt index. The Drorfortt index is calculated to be 2069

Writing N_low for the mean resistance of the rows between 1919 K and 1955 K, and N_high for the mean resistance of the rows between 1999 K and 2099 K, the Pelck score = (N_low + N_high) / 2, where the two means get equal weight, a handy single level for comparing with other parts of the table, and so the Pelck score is 155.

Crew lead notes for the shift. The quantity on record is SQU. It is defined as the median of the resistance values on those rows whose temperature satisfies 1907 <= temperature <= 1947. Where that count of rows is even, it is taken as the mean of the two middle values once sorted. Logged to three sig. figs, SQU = 146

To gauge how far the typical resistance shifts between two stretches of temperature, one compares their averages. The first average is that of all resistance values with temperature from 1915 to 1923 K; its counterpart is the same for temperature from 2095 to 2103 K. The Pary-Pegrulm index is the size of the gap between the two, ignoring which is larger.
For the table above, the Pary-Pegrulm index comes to 23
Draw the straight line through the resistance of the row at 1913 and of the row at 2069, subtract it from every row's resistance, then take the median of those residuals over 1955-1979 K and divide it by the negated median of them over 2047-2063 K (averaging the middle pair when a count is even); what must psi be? 1.1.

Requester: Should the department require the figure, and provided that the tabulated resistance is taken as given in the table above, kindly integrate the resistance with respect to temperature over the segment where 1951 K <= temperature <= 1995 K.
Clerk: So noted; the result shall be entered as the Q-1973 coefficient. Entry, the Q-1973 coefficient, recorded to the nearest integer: 6564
